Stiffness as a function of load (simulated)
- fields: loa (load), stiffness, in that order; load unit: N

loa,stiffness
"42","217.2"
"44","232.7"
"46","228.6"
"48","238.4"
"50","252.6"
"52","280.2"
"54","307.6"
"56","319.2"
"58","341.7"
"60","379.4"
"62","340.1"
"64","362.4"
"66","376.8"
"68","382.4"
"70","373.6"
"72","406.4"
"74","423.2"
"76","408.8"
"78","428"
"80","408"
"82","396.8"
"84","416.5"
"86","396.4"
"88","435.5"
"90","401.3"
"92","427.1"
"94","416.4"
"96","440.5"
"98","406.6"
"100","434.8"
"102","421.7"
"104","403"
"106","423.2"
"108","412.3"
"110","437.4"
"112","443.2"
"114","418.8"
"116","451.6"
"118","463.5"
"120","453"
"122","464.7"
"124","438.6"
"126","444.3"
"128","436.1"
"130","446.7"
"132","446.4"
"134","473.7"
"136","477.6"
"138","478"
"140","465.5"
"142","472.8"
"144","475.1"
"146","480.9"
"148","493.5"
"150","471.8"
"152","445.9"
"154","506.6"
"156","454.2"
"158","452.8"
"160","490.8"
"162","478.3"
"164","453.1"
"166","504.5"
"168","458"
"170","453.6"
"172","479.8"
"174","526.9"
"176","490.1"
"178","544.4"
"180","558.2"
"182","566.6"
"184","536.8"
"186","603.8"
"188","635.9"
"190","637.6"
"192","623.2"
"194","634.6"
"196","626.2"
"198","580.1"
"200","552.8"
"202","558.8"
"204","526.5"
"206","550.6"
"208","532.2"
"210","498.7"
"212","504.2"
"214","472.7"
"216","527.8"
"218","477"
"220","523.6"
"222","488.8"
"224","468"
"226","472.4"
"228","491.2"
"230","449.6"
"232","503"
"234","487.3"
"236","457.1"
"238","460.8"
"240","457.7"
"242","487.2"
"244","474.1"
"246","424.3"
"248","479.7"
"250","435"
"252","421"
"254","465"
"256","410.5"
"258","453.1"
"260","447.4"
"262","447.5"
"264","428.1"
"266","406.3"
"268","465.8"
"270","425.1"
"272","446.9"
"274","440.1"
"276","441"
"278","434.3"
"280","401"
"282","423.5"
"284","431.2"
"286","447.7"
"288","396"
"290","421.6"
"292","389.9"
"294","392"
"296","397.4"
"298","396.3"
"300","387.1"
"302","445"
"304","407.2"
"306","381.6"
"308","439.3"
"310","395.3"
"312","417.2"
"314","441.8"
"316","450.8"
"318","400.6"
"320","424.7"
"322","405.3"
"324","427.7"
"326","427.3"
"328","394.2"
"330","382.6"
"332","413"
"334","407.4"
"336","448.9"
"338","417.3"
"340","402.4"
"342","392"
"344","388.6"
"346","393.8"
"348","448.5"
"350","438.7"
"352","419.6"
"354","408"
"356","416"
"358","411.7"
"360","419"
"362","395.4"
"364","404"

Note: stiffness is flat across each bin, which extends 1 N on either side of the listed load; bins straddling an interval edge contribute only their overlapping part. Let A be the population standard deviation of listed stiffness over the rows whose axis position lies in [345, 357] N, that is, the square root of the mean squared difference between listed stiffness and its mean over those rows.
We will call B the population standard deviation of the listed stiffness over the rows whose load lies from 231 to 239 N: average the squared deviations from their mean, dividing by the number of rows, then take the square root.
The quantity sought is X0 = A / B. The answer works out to 1.0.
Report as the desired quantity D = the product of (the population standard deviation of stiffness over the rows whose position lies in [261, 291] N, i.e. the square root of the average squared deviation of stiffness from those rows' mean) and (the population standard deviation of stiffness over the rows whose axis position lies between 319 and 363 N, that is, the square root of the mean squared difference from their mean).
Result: 332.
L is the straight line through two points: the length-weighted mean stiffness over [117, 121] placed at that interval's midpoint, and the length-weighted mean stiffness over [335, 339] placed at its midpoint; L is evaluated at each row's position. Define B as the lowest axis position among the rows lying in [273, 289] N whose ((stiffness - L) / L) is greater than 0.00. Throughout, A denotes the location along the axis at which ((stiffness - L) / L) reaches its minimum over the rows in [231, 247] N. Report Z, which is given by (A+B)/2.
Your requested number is 261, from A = 246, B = 276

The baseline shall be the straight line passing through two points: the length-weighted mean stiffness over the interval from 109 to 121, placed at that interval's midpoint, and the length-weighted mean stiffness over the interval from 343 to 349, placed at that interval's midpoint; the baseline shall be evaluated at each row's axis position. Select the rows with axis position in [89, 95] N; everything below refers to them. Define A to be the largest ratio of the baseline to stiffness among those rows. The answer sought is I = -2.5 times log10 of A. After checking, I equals -0.12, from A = 1.12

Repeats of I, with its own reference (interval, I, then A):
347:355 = 0.00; 1.00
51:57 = -0.52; 1.62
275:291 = -0.06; 1.06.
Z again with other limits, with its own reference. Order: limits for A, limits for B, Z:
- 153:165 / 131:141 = 146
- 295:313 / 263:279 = 287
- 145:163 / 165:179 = 159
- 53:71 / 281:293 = 170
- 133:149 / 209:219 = 175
